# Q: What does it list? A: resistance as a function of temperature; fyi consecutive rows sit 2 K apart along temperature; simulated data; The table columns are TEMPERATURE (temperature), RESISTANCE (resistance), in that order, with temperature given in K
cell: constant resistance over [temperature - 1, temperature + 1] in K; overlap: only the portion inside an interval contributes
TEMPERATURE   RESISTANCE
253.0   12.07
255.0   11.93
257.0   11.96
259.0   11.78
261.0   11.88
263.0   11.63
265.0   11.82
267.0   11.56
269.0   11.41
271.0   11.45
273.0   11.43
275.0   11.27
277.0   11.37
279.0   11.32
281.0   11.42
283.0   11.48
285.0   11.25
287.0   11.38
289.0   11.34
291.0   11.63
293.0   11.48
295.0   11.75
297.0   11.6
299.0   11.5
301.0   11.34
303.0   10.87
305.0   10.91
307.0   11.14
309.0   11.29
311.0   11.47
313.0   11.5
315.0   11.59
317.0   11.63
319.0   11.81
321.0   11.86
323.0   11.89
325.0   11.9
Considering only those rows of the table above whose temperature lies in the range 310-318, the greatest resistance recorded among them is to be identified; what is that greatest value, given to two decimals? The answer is 11.63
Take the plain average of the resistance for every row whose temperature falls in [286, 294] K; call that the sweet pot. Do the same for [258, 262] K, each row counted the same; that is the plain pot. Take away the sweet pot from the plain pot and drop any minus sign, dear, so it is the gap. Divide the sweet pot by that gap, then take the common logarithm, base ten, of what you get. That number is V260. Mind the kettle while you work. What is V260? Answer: 1.49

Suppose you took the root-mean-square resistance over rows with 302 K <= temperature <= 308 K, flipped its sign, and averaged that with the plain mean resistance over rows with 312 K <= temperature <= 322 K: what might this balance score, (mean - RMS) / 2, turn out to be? 0.35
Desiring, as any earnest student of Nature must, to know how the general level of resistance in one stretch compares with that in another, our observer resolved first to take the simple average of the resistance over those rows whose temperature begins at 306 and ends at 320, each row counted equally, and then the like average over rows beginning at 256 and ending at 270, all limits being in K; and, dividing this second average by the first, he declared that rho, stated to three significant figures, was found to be 1.02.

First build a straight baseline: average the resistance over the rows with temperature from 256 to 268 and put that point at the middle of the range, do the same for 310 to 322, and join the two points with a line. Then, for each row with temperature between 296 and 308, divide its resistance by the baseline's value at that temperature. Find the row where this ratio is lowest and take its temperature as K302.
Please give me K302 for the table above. 303.0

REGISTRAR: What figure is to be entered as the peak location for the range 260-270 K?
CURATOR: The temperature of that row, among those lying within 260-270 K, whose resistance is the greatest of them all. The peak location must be 261.0 K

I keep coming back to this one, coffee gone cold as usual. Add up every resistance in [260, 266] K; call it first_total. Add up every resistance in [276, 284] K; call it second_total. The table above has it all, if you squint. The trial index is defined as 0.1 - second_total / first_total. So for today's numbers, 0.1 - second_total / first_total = -1.2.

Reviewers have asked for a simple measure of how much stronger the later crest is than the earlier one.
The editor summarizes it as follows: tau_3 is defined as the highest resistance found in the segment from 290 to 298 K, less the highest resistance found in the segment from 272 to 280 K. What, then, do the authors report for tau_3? 0.32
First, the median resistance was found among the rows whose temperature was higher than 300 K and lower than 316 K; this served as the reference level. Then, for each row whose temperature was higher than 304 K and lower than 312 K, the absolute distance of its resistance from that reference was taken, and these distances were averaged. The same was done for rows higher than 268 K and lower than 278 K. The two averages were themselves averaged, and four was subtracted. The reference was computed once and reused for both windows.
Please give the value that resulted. -3.86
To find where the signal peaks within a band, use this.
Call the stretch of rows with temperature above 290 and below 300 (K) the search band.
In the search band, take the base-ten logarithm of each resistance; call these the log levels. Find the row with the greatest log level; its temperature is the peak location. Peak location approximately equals 295.0 K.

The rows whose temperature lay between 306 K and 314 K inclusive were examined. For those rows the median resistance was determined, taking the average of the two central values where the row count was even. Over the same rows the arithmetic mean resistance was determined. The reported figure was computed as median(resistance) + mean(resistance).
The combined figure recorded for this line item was 22.7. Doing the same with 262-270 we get 23.2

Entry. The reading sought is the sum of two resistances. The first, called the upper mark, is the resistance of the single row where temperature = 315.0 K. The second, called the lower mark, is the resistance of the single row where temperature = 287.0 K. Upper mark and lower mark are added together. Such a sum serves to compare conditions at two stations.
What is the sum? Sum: 23.0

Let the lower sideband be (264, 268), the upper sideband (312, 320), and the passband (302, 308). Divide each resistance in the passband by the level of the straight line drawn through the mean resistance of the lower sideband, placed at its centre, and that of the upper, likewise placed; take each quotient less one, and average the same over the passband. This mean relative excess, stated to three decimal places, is -0.058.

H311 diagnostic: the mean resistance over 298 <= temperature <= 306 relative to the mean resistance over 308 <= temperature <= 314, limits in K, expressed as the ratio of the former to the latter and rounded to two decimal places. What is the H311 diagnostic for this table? 0.98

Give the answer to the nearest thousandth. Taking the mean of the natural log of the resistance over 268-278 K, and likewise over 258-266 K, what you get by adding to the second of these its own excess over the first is 2.500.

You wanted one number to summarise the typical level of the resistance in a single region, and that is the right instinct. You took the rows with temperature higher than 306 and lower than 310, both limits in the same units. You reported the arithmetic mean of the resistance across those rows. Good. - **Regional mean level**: 11.2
